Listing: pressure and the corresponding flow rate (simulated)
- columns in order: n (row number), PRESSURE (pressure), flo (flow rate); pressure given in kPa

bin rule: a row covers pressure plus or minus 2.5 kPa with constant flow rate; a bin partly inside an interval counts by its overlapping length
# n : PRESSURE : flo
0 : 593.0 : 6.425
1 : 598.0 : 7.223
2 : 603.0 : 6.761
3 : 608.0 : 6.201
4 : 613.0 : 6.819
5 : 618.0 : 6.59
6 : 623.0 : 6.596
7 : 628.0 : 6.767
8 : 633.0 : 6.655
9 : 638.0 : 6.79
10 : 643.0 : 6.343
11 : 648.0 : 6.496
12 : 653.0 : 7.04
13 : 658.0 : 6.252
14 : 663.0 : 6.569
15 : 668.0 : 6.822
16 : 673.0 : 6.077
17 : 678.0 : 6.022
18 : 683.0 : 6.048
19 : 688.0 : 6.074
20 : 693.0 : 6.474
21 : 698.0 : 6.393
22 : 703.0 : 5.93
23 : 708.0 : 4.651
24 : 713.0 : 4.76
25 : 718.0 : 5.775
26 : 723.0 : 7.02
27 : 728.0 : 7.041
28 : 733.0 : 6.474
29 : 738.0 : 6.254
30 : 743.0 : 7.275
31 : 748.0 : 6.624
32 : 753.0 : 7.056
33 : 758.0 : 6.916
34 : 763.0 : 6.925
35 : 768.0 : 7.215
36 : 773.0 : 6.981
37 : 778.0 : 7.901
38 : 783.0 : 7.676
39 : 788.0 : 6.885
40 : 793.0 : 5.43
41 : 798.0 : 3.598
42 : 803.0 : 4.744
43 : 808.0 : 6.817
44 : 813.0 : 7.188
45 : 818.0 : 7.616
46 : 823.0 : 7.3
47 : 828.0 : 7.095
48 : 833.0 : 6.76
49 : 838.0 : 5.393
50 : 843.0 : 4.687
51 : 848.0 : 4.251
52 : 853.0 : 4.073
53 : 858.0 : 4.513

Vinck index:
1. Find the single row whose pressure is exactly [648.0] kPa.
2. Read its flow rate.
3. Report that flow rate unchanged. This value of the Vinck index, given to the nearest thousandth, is 6.496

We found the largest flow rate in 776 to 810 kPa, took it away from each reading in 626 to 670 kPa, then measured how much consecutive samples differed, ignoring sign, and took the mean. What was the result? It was 0.34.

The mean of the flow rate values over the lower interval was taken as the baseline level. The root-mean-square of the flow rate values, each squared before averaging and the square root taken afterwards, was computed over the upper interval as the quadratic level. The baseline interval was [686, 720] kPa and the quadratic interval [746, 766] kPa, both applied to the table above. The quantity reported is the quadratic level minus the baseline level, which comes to 1.2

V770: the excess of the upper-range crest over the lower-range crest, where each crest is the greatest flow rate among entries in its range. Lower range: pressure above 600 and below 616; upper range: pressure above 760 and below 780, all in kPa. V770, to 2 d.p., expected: 1.08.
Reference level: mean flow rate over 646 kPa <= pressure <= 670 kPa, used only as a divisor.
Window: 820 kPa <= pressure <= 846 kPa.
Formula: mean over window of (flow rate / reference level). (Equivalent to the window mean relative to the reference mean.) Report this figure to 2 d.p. 0.94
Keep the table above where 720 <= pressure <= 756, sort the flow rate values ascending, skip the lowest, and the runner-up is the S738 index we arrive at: 6.474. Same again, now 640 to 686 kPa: 6.048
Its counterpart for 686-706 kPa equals 6.074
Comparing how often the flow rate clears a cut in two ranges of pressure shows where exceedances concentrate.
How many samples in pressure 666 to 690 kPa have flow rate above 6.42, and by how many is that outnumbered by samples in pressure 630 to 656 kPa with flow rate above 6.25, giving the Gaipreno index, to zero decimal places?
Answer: 4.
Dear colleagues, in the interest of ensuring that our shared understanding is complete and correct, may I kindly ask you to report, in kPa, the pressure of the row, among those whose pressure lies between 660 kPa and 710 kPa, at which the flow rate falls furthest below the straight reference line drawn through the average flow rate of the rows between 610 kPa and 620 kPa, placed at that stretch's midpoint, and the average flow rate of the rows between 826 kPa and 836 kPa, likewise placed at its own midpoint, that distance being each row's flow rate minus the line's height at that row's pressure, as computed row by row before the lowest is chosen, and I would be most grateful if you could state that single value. 708.0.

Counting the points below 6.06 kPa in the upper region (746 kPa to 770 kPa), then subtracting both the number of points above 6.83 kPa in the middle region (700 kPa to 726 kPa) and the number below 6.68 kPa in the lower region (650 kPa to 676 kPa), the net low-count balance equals -4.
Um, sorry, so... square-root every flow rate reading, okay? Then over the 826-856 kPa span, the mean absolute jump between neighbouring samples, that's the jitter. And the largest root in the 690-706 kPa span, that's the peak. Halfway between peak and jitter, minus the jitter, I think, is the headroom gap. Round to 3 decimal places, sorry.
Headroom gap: 1.208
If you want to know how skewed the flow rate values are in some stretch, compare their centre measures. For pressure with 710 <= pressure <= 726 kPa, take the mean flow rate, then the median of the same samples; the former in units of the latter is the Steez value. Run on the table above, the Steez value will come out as 1.01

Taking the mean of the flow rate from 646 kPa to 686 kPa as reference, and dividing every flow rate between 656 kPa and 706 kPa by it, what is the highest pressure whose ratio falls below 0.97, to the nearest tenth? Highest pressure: 703.0 kPa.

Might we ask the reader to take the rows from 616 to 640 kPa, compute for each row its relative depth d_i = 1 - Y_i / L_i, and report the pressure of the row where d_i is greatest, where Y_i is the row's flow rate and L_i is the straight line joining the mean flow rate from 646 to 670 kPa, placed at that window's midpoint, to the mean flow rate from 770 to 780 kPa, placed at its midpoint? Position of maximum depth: 633.0 kPa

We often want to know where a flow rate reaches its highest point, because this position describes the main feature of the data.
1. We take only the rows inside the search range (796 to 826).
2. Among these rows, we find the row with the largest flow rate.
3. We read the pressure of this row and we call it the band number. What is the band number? 818.0 kPa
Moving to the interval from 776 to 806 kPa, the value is 778.0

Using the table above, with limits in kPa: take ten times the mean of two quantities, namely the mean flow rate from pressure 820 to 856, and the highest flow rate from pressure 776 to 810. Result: 67.8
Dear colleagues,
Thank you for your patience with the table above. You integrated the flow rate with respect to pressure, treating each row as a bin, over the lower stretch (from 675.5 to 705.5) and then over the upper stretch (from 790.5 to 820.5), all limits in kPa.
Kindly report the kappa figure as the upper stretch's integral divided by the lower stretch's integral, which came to 0.96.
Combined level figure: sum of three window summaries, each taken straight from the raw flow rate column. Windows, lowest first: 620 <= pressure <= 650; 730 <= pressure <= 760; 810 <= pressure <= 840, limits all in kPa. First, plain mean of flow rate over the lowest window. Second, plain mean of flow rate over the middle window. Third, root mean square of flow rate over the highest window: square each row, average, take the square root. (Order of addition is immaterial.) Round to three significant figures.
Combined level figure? 20.3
